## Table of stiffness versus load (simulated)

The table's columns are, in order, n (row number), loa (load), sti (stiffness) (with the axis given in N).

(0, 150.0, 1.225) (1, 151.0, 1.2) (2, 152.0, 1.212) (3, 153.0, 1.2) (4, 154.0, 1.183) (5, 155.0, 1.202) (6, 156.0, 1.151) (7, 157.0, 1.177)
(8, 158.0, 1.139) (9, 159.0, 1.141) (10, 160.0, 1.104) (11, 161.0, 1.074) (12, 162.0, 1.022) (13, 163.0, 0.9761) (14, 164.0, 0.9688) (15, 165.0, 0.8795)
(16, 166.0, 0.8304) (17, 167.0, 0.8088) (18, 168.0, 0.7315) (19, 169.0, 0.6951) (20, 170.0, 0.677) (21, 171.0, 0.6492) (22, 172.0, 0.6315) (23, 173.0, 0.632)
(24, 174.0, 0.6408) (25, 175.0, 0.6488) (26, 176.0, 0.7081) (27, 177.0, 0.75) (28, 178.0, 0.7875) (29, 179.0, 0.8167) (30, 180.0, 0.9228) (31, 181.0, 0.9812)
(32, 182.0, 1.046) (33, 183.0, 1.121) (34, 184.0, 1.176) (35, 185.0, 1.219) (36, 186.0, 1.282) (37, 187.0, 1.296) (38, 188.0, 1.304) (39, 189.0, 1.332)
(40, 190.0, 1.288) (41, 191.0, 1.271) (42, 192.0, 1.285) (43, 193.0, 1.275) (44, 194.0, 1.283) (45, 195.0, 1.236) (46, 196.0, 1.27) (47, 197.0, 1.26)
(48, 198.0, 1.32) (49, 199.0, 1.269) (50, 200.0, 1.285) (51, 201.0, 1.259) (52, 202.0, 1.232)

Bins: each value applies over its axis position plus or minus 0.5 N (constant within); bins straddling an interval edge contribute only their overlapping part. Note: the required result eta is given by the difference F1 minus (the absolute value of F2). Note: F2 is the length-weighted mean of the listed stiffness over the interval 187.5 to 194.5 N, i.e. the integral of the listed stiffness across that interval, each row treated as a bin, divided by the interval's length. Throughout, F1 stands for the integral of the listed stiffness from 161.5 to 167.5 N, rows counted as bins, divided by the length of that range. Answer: -0.38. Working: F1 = 0.91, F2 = 1.29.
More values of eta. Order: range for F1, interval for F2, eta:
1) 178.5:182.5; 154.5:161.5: -0.20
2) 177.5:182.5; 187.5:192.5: -0.39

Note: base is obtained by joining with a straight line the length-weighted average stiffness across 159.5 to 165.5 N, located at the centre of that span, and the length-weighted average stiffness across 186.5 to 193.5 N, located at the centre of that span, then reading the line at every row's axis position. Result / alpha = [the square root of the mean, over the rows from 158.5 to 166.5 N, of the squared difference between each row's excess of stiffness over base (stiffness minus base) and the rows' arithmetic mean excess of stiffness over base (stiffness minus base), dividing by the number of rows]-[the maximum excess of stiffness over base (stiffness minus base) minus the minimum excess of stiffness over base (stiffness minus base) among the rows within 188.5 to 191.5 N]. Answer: 0.043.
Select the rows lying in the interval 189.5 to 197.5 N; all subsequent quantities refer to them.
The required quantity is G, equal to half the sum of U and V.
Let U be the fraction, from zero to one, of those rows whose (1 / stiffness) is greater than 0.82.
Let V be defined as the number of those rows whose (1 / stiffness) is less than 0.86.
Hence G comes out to 4.0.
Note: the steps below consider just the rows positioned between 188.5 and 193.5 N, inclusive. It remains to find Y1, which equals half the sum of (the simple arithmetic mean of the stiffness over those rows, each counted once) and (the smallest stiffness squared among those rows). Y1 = 1.5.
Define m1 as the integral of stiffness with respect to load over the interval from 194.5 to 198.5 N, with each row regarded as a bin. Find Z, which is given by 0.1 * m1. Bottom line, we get 0.51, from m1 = 5.1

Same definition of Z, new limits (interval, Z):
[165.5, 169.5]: 0.31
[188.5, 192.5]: 0.52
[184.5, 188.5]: 0.51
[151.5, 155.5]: 0.48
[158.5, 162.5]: 0.43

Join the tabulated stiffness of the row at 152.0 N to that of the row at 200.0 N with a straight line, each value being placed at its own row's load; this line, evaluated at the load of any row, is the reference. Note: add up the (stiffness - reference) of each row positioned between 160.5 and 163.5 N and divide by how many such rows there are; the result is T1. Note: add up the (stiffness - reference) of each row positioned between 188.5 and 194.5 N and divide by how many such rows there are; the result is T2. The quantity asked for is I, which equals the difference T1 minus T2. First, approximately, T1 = -0.20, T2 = 0.02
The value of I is -0.22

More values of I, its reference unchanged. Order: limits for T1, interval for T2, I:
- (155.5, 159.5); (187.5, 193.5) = -0.09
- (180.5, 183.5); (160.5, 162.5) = -0.03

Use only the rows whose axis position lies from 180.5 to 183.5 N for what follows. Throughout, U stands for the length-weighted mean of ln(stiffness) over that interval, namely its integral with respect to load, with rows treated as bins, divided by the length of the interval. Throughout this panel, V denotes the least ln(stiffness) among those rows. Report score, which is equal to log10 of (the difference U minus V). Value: -1.18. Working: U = 0.05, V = -0.02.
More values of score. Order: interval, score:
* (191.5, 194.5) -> -2.33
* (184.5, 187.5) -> -1.43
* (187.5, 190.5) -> -1.81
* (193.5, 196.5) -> -1.67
